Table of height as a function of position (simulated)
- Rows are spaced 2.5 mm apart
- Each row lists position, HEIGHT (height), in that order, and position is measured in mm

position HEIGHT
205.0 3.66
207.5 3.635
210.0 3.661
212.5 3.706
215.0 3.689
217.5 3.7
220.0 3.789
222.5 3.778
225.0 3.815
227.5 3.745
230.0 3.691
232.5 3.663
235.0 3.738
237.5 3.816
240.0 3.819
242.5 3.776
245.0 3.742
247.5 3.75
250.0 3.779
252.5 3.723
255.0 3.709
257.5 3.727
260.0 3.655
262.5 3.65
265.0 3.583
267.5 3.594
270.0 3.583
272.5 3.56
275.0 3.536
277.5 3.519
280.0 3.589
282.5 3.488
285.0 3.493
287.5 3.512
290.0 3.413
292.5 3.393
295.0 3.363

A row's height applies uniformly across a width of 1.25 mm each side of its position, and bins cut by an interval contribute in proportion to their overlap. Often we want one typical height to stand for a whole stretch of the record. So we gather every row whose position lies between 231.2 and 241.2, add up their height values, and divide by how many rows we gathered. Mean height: 3.76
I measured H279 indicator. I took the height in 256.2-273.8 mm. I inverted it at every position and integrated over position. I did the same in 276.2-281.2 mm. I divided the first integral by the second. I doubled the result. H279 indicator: 6.9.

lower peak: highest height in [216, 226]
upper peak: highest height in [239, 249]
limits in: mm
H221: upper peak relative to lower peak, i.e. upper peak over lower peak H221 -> 1.00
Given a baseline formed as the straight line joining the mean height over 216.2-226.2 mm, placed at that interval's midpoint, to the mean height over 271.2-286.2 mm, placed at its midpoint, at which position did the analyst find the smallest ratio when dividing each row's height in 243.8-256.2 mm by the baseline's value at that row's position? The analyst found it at 245.0 mm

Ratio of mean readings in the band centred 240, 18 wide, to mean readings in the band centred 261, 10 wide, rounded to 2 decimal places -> 1.03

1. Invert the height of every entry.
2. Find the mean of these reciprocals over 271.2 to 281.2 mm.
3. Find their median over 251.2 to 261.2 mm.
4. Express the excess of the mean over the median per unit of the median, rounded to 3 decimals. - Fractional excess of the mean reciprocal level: 0.047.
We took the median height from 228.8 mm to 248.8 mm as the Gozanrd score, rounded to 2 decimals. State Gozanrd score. 3.75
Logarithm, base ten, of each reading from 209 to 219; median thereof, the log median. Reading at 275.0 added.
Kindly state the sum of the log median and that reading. 4.10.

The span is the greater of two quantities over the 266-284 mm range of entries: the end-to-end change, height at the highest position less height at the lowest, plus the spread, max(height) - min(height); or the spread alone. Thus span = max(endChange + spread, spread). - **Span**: 0.11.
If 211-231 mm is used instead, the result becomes 0.13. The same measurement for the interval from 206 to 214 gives 0.14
